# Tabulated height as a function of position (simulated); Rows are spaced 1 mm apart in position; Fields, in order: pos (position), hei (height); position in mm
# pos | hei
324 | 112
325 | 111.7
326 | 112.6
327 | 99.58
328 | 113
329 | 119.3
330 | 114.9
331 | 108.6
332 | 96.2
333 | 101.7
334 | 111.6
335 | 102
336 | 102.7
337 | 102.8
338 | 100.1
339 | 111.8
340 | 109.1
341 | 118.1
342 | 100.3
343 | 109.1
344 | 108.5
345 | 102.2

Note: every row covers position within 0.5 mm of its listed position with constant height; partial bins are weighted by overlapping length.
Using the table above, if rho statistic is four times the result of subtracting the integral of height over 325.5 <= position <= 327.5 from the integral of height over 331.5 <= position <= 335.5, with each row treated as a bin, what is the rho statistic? 797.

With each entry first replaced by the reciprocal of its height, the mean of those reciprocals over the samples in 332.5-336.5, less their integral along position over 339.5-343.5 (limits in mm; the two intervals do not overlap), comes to -0.0272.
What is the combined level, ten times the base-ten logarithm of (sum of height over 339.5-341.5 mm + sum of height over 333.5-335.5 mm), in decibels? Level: 26.4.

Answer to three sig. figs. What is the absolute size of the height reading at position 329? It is 119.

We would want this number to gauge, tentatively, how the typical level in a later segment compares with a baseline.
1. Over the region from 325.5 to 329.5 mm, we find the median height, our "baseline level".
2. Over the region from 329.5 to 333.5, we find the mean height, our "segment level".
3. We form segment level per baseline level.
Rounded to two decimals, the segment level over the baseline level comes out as 0.93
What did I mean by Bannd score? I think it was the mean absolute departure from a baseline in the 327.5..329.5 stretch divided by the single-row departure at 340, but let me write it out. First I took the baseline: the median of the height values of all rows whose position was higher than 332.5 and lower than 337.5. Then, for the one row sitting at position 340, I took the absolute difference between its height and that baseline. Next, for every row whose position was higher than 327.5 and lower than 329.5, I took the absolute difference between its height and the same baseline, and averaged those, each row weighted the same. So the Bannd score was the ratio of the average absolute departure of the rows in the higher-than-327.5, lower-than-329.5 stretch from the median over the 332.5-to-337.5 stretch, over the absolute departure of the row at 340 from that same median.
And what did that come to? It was 2.1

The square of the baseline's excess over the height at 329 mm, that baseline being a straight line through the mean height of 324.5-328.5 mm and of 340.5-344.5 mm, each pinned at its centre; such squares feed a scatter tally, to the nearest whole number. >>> 102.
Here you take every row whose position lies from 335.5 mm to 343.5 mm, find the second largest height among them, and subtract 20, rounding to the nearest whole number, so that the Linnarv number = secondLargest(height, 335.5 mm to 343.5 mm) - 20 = 92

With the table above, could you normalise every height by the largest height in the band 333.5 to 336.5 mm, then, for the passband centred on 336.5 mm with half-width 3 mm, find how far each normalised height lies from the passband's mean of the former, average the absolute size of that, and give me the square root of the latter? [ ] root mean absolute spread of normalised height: 0.198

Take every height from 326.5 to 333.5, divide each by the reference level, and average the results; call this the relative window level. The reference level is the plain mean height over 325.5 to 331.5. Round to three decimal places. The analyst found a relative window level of 0.967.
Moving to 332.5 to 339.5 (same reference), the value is 0.940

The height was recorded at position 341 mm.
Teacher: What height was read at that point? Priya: 118.1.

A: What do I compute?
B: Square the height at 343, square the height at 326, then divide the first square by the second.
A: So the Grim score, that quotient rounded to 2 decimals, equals 0.94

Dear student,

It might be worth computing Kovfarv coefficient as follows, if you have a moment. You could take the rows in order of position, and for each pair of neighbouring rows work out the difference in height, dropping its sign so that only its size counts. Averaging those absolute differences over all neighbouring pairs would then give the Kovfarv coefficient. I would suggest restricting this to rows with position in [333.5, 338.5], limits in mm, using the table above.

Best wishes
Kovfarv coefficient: 3.3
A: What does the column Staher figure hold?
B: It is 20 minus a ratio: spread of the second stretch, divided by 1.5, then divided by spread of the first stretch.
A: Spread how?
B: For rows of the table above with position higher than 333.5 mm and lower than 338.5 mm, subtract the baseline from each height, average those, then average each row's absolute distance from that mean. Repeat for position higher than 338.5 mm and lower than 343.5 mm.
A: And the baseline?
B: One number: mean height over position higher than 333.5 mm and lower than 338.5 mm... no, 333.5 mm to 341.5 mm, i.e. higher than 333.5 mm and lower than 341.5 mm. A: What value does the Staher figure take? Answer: 19.1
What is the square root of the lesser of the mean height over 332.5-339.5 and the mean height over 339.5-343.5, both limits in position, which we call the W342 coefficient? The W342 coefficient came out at 10.23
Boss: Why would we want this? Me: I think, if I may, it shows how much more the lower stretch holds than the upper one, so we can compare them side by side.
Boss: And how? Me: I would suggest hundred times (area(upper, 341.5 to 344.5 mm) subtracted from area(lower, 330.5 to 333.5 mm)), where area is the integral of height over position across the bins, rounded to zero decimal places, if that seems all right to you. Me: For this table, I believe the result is -1140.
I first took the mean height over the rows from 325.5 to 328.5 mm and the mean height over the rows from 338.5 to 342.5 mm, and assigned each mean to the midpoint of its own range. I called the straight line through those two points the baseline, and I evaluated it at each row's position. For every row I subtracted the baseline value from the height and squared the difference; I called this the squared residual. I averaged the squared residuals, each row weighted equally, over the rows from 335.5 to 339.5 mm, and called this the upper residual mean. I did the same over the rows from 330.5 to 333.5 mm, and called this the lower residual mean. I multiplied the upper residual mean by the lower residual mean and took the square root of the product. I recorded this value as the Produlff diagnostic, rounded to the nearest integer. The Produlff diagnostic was 57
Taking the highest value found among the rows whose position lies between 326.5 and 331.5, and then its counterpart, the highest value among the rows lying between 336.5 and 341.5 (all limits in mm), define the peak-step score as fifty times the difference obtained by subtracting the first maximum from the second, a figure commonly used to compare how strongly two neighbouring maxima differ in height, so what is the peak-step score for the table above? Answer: -60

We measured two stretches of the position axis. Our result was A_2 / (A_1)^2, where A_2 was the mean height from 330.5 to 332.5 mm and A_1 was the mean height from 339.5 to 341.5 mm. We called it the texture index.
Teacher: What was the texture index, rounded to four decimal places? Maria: 0.0079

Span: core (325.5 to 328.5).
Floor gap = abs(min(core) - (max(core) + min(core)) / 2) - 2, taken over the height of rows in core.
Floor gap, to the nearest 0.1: 4.7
